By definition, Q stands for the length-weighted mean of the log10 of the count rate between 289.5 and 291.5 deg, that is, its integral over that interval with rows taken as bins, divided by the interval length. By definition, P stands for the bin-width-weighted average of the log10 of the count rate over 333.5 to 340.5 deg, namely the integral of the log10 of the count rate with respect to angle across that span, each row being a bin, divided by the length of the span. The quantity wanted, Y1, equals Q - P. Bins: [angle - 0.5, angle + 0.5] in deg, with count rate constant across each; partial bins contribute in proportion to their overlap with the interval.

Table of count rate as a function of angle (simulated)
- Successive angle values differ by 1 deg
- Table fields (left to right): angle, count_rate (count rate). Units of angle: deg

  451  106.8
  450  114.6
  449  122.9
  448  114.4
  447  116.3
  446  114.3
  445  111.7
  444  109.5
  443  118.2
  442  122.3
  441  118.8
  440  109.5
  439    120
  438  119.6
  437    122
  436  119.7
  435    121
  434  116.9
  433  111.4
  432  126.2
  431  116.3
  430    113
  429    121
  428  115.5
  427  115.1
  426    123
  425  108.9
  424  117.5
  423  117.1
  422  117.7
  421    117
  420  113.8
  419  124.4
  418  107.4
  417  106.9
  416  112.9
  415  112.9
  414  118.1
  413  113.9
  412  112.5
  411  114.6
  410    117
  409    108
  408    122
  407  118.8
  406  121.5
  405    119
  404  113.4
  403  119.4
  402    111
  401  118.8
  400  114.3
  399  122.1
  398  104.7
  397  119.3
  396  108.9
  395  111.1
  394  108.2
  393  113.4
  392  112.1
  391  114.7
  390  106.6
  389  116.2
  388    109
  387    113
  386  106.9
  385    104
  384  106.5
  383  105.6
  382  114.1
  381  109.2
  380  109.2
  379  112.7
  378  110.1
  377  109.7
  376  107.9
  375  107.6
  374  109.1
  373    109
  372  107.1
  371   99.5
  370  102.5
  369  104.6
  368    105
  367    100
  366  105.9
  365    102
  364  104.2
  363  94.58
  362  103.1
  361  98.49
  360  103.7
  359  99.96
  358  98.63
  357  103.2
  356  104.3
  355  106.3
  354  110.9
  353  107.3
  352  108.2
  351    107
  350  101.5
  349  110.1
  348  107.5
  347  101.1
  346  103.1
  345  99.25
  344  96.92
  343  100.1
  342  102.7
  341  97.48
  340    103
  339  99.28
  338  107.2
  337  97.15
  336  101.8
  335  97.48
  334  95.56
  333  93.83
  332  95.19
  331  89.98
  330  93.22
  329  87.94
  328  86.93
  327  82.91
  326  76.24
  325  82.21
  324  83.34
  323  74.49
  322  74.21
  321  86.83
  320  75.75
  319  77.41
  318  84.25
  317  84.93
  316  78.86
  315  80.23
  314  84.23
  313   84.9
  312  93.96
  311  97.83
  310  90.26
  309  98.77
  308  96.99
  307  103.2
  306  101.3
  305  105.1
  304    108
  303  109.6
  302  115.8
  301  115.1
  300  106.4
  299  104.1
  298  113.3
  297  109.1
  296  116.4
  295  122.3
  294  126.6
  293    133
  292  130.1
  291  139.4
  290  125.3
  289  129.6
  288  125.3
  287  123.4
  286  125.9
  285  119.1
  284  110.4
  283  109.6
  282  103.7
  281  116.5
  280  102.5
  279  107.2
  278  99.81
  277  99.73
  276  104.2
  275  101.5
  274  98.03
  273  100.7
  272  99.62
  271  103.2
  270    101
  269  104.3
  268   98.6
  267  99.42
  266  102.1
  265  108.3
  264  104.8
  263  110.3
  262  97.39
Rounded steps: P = 2.00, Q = 2.12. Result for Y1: 0.12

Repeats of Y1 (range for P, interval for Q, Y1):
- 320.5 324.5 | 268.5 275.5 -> 0.10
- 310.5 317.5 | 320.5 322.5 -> -0.03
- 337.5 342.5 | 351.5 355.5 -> 0.03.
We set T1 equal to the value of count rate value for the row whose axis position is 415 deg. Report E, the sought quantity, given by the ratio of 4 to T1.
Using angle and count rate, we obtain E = 0.0354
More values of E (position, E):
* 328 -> 0.0460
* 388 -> 0.0367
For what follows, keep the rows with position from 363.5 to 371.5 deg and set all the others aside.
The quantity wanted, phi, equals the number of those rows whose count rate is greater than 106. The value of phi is 0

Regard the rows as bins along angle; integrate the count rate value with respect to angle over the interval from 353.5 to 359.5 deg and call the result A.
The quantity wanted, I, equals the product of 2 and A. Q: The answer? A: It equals 1247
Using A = 623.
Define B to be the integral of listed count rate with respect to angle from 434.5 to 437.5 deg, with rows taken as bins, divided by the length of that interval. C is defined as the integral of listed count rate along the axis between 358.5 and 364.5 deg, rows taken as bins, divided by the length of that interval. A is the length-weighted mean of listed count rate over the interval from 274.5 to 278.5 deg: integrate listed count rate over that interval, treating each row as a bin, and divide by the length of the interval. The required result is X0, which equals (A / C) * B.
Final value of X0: 122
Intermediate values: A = 101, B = 120.9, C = 101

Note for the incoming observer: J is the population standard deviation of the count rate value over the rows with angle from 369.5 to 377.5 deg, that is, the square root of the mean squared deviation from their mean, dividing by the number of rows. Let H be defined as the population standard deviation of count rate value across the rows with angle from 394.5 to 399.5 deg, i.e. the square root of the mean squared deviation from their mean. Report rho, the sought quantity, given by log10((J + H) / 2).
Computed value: 0.69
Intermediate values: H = 6.5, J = 3.4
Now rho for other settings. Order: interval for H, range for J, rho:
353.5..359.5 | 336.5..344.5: 0.57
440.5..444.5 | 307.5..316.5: 0.78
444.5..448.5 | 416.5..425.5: 0.55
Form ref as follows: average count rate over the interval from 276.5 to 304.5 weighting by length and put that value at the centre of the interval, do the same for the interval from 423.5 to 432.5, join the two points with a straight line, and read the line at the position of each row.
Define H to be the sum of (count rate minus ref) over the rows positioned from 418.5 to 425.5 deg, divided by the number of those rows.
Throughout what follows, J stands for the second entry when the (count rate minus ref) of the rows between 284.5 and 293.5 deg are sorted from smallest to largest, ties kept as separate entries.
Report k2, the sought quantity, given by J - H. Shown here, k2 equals 8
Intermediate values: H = -1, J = 7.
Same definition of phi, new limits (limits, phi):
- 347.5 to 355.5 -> 7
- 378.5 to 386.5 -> 6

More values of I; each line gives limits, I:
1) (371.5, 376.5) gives 1081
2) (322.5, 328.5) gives 972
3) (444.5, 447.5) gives 685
